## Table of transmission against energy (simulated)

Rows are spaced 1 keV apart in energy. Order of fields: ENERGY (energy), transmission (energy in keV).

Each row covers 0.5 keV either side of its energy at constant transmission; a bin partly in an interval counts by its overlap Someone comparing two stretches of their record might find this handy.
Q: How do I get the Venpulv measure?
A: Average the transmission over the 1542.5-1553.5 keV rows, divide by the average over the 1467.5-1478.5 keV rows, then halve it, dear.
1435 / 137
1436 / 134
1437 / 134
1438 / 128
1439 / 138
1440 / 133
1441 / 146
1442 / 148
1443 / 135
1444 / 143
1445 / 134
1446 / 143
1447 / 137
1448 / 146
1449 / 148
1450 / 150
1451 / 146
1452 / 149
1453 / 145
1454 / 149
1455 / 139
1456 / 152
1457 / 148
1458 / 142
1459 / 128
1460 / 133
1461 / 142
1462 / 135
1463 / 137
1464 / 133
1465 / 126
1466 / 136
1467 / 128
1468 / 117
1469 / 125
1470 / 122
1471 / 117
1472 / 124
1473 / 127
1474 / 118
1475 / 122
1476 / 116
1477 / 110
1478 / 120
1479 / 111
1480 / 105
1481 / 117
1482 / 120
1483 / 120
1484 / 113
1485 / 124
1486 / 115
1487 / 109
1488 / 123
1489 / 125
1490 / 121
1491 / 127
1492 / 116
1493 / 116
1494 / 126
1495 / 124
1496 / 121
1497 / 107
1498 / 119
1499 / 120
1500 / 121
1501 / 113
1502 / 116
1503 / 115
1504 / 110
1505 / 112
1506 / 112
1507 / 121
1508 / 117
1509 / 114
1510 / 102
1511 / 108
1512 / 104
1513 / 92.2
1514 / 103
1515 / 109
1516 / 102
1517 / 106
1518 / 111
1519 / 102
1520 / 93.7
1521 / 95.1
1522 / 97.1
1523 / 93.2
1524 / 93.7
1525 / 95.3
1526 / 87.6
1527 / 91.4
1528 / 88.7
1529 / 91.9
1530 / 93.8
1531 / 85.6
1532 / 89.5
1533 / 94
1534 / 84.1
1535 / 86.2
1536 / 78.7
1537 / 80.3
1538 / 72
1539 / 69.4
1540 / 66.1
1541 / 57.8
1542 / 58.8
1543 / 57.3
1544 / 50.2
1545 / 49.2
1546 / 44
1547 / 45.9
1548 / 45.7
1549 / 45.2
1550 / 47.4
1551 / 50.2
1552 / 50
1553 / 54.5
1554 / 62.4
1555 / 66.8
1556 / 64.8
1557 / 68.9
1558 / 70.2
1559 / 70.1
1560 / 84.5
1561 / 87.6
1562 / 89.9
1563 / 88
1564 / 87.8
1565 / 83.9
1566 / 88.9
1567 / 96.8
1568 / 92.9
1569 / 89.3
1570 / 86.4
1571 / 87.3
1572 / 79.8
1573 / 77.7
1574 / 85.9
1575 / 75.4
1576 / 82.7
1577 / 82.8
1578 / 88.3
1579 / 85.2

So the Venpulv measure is 0.20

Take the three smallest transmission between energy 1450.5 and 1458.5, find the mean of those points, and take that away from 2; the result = -140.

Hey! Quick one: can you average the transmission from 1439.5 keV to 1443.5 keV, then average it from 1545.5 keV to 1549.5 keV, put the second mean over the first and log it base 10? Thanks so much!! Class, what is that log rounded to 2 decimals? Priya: -0.49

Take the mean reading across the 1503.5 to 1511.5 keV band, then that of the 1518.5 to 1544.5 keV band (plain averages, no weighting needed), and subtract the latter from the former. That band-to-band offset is 29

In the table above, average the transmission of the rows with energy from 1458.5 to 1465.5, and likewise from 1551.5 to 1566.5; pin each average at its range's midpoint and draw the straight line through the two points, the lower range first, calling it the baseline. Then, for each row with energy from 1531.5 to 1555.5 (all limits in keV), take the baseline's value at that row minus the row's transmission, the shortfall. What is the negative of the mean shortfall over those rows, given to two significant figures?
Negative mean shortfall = -21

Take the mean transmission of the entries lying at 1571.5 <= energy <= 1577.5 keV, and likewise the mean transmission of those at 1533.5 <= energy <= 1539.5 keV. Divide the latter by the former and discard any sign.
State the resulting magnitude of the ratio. 0.97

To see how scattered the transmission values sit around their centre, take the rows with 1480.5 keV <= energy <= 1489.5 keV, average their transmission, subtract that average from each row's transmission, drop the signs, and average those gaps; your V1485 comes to 4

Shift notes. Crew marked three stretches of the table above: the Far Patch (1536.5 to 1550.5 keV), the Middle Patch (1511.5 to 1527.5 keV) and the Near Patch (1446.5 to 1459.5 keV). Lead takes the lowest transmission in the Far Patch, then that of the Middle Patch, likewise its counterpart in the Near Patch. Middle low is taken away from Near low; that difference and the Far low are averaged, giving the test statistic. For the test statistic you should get 42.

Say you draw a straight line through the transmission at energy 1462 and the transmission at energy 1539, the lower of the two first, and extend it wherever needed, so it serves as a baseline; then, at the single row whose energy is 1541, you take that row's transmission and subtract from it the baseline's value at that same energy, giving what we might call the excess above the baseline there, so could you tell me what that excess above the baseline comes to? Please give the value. -10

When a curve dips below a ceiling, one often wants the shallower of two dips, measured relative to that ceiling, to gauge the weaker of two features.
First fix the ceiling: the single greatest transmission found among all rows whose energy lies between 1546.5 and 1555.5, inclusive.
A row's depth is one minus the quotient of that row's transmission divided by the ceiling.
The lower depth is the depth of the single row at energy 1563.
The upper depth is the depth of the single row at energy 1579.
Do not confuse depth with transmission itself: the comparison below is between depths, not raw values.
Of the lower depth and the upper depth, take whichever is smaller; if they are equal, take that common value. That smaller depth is -0.32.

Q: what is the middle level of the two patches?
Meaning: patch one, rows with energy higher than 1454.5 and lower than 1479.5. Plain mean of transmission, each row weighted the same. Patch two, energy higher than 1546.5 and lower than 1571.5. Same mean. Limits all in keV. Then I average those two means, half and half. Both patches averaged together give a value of 100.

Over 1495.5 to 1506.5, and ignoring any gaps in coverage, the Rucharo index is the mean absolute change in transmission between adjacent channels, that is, 4.7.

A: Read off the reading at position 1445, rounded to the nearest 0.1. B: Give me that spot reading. 134.0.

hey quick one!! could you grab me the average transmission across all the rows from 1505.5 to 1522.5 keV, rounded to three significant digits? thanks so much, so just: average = 105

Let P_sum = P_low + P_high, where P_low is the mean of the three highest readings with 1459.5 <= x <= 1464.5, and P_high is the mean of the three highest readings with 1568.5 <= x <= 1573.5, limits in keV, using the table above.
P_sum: 226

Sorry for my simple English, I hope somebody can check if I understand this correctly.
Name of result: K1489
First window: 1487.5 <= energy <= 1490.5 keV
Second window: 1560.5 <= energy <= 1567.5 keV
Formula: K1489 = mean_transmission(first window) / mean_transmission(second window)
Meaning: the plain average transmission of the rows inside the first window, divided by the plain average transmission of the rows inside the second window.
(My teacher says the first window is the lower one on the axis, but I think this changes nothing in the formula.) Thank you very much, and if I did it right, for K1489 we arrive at 1.38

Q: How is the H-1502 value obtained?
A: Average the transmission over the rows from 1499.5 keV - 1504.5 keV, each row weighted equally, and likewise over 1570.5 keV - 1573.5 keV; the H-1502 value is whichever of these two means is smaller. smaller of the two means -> 82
